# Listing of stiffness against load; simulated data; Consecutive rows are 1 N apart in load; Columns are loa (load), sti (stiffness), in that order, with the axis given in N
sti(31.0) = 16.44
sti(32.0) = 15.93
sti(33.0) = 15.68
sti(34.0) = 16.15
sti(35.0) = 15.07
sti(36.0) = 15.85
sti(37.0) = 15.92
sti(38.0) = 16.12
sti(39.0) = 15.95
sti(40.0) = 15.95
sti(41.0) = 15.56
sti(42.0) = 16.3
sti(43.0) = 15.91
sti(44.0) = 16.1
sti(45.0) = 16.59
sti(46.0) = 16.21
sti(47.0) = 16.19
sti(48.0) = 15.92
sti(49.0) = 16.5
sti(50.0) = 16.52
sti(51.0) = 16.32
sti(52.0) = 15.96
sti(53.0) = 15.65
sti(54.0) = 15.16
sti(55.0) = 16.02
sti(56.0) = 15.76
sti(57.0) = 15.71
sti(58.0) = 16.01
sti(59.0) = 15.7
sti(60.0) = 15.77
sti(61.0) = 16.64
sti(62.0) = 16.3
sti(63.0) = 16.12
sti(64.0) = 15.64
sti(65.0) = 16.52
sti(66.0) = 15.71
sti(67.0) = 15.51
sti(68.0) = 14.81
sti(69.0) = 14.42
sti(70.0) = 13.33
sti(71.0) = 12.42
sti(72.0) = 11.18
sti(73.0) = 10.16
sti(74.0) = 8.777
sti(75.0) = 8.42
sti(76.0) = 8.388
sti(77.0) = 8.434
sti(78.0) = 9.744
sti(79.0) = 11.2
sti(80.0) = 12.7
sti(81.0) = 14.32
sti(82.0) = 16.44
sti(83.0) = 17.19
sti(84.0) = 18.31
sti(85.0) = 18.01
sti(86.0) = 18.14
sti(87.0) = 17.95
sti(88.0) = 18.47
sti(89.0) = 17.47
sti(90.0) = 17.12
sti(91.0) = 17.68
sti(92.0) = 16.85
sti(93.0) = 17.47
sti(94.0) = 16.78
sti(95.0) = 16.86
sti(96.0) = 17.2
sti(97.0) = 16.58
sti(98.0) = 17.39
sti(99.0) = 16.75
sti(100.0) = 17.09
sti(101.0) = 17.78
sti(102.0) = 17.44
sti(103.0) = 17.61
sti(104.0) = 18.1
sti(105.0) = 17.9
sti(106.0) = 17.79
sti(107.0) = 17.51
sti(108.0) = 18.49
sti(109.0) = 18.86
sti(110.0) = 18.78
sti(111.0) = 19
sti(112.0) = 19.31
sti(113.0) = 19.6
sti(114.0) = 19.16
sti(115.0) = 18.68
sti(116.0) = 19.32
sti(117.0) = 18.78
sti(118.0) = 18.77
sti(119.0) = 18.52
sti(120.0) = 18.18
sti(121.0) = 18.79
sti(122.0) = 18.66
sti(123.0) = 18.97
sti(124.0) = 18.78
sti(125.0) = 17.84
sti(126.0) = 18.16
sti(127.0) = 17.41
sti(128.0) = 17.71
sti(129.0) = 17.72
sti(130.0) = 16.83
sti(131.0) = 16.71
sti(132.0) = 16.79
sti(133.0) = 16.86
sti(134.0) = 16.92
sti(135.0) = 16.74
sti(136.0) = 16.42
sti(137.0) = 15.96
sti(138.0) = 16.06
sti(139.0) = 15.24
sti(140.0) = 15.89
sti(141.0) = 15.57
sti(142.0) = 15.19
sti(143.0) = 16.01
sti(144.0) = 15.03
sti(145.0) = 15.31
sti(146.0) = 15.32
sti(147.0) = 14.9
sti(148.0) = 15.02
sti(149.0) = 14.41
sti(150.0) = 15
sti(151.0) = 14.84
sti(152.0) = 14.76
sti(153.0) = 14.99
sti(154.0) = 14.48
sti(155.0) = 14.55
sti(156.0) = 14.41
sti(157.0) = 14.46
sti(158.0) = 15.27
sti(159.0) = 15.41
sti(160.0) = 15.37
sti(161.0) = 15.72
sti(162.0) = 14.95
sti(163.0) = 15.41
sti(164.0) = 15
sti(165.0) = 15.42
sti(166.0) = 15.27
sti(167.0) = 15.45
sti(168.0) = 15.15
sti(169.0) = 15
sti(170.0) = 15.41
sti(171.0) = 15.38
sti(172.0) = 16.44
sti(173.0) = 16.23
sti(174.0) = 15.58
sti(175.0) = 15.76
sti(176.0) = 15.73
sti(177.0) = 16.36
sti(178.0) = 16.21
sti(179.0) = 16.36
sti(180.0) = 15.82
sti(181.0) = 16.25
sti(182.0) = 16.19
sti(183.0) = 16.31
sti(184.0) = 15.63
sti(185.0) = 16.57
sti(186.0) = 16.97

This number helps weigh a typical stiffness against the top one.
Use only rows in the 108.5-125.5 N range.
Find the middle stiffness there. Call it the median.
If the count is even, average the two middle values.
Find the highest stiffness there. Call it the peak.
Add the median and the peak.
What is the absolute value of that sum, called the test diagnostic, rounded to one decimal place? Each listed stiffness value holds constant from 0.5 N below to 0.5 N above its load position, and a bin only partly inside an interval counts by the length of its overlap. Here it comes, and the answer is 38.4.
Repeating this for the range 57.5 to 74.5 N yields 32.3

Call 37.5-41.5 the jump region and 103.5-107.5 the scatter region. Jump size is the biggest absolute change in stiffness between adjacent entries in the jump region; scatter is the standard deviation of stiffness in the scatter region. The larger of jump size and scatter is 0.39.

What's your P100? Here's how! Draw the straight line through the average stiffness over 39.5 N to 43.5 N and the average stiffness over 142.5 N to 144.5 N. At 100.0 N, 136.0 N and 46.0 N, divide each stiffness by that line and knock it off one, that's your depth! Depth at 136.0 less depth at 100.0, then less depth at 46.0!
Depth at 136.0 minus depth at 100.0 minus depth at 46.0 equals 0.1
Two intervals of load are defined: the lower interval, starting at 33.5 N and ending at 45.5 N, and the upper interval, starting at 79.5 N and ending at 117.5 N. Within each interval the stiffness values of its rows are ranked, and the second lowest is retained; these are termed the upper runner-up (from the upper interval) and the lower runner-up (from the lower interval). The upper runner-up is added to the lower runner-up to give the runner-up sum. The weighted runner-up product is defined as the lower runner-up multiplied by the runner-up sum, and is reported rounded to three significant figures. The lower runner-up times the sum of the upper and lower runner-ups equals 465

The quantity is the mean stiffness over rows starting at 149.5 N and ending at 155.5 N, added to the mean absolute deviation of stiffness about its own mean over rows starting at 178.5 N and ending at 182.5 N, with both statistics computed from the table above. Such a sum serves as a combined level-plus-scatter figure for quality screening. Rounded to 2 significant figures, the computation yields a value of 15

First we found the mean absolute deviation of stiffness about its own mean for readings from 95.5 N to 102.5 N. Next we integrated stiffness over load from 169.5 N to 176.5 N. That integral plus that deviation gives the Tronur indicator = 111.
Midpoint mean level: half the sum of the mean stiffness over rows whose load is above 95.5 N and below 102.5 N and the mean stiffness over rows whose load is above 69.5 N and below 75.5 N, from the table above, 13.9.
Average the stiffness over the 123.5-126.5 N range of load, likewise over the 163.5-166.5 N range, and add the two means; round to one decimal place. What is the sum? 33.5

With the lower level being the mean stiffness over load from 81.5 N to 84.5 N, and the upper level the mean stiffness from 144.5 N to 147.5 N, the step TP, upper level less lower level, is -2.1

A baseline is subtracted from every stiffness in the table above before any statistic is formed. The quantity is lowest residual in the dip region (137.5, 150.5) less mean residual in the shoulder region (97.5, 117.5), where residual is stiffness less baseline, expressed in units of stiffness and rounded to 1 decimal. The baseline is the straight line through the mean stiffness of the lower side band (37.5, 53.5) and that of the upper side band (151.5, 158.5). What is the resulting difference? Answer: -3.3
